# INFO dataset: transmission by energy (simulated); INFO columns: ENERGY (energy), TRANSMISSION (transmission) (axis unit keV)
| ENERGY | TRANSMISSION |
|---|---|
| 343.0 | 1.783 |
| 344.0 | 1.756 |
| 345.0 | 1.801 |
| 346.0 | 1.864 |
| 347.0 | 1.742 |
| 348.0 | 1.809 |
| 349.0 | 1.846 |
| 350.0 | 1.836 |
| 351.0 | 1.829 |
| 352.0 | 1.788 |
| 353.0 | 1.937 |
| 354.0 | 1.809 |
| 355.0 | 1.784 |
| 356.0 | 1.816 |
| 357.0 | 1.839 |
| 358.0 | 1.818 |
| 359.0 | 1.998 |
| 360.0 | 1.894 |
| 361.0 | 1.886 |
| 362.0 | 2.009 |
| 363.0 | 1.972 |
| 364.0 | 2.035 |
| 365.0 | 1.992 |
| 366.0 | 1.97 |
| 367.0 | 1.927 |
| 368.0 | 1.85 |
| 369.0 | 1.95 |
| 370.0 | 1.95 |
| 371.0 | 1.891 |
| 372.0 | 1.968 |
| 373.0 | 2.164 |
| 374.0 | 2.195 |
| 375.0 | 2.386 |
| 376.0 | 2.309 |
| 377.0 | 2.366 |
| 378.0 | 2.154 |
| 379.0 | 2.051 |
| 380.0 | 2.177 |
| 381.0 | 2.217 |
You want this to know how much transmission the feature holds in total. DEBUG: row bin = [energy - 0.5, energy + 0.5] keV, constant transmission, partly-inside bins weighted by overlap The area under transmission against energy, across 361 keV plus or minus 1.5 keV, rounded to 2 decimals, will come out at 5.79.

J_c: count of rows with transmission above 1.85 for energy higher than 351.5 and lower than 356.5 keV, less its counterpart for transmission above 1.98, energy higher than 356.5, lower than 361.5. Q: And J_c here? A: 0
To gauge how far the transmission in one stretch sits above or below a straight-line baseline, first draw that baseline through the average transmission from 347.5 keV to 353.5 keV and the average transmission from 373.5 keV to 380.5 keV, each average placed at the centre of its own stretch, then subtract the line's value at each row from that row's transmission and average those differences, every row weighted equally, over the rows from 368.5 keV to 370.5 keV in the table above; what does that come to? -0.17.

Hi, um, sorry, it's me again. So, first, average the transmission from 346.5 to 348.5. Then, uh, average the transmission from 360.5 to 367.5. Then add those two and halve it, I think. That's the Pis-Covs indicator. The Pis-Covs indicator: 1.87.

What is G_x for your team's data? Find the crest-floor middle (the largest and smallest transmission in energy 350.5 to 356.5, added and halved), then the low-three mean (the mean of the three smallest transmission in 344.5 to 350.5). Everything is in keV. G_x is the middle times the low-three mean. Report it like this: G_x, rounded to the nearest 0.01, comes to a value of 3.32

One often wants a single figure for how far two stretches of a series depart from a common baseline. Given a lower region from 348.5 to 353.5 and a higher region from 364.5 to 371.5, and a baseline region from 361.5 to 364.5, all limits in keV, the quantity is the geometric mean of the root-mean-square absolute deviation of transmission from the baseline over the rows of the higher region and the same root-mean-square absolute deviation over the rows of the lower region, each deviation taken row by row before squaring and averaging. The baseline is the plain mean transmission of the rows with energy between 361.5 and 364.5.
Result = 0.12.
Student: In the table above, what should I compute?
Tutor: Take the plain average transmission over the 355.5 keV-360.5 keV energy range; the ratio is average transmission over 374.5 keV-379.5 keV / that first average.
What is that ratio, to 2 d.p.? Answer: 1.20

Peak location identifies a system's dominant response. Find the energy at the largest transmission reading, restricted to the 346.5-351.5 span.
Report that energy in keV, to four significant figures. 349.0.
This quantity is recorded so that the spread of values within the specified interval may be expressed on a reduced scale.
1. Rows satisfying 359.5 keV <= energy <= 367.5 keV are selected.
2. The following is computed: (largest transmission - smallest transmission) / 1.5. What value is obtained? 0.10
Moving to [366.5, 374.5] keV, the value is 0.23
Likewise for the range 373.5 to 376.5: 0.13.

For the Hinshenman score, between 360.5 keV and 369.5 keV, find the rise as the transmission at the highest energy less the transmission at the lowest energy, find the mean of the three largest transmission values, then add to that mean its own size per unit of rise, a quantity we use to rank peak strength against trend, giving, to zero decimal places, 33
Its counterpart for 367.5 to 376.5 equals 7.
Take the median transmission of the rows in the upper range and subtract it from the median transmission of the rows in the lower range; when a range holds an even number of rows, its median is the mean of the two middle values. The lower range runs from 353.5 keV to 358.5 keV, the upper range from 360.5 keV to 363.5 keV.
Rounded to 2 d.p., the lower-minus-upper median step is -0.16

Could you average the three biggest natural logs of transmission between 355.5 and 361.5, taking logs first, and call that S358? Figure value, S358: 0.66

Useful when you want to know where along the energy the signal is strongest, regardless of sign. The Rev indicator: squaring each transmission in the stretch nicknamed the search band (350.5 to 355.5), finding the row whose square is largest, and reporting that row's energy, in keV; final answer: 353.0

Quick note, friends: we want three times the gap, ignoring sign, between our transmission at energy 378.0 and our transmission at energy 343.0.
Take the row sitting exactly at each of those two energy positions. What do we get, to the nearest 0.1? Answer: 1.1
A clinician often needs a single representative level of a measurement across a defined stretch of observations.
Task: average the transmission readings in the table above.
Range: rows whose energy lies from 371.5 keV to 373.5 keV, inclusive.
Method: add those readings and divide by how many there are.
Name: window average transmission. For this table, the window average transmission 2.07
